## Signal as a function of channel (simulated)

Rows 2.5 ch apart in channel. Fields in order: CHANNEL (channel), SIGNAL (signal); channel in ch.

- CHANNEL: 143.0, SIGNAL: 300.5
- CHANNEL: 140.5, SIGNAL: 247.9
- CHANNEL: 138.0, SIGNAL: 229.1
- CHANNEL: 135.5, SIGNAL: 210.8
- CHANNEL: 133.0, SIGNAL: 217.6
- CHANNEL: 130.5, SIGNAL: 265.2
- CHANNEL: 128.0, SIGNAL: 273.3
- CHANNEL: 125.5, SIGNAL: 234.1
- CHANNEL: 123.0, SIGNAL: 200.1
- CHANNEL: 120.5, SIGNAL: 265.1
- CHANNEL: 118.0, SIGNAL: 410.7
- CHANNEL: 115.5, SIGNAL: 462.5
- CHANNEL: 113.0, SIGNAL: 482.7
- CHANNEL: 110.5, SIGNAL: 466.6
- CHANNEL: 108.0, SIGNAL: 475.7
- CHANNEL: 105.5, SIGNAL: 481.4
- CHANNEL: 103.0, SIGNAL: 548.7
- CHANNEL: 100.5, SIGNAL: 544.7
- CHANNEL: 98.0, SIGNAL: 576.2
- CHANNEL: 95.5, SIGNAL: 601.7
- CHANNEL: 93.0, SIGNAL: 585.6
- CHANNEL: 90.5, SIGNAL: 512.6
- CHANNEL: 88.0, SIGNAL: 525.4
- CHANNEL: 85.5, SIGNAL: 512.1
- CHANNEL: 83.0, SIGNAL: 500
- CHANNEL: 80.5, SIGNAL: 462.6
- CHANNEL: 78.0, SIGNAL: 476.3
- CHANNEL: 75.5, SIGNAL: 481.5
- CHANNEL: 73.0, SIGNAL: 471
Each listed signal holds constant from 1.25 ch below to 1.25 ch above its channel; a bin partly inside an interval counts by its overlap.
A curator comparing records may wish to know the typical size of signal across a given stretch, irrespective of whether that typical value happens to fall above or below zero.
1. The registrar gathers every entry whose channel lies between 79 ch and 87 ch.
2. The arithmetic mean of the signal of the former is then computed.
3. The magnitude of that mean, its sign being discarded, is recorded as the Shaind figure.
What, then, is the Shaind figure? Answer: 492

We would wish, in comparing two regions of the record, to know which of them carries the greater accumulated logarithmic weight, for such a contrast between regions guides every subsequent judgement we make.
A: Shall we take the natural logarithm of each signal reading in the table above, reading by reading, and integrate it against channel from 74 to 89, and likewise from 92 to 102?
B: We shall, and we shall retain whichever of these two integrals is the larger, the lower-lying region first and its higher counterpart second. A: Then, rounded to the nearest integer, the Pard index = 93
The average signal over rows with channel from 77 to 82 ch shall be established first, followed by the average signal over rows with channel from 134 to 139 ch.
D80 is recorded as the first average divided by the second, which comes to 2.1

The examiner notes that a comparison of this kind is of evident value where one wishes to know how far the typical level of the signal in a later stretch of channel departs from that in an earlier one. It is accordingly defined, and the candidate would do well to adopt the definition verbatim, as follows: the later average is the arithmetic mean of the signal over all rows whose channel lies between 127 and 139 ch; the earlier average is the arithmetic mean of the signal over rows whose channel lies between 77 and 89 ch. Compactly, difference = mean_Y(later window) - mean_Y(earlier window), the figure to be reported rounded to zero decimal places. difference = -256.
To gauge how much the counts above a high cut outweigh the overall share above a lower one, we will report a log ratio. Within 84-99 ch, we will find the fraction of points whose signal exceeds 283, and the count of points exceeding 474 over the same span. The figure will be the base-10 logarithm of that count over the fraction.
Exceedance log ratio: 0.78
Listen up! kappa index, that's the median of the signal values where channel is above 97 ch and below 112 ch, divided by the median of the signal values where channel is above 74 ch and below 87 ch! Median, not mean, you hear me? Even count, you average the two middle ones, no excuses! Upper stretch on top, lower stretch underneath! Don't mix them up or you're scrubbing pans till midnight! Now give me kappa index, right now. 1.07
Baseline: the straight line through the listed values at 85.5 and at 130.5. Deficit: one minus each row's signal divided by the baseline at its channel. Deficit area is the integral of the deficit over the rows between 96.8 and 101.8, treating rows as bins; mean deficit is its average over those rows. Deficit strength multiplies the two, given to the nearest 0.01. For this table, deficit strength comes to 0.40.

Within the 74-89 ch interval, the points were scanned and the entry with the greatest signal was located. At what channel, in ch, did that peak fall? 88.0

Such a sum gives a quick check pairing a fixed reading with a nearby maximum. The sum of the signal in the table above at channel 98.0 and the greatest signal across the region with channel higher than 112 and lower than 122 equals 1059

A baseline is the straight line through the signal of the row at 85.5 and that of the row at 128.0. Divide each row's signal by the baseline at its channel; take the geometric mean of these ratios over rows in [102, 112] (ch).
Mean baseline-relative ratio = 1.25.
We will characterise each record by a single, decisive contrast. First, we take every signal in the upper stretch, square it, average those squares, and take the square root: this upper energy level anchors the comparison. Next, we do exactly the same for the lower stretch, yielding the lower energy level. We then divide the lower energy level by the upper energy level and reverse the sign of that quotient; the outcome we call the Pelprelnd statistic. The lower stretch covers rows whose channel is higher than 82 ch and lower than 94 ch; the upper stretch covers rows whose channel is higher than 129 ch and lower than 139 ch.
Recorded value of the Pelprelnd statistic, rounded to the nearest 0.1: -2.3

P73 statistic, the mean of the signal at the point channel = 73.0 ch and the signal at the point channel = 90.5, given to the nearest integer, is 492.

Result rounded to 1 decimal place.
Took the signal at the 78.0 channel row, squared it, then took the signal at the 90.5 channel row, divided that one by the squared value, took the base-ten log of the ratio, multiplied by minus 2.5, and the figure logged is 6.6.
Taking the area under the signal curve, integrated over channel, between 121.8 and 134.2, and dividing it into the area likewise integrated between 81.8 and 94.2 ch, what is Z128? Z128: 2.2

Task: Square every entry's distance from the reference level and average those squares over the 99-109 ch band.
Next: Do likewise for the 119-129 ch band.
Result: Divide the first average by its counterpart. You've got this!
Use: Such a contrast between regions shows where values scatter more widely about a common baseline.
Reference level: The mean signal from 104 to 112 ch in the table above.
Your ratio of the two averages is 0.05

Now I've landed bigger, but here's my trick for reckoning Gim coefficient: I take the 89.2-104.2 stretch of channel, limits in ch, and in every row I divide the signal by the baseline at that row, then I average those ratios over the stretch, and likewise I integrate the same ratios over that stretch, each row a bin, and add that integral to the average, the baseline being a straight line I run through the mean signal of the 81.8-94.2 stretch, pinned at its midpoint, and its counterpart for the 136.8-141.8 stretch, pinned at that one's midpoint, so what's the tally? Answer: 19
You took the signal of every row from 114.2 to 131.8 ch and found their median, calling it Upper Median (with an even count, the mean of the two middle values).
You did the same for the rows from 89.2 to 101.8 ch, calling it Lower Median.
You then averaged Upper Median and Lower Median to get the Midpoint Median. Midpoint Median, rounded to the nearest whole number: 421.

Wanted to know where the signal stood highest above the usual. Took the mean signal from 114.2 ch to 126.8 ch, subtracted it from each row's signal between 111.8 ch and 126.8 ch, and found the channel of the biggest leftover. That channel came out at 113.0 ch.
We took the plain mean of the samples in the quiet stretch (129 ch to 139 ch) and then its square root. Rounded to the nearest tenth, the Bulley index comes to 15.2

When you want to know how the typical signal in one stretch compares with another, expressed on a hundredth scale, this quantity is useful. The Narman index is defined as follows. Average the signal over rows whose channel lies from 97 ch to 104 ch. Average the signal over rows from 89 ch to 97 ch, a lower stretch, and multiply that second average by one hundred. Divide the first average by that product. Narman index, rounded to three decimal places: 0.010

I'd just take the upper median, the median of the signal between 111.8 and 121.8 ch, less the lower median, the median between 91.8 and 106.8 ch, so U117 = -126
